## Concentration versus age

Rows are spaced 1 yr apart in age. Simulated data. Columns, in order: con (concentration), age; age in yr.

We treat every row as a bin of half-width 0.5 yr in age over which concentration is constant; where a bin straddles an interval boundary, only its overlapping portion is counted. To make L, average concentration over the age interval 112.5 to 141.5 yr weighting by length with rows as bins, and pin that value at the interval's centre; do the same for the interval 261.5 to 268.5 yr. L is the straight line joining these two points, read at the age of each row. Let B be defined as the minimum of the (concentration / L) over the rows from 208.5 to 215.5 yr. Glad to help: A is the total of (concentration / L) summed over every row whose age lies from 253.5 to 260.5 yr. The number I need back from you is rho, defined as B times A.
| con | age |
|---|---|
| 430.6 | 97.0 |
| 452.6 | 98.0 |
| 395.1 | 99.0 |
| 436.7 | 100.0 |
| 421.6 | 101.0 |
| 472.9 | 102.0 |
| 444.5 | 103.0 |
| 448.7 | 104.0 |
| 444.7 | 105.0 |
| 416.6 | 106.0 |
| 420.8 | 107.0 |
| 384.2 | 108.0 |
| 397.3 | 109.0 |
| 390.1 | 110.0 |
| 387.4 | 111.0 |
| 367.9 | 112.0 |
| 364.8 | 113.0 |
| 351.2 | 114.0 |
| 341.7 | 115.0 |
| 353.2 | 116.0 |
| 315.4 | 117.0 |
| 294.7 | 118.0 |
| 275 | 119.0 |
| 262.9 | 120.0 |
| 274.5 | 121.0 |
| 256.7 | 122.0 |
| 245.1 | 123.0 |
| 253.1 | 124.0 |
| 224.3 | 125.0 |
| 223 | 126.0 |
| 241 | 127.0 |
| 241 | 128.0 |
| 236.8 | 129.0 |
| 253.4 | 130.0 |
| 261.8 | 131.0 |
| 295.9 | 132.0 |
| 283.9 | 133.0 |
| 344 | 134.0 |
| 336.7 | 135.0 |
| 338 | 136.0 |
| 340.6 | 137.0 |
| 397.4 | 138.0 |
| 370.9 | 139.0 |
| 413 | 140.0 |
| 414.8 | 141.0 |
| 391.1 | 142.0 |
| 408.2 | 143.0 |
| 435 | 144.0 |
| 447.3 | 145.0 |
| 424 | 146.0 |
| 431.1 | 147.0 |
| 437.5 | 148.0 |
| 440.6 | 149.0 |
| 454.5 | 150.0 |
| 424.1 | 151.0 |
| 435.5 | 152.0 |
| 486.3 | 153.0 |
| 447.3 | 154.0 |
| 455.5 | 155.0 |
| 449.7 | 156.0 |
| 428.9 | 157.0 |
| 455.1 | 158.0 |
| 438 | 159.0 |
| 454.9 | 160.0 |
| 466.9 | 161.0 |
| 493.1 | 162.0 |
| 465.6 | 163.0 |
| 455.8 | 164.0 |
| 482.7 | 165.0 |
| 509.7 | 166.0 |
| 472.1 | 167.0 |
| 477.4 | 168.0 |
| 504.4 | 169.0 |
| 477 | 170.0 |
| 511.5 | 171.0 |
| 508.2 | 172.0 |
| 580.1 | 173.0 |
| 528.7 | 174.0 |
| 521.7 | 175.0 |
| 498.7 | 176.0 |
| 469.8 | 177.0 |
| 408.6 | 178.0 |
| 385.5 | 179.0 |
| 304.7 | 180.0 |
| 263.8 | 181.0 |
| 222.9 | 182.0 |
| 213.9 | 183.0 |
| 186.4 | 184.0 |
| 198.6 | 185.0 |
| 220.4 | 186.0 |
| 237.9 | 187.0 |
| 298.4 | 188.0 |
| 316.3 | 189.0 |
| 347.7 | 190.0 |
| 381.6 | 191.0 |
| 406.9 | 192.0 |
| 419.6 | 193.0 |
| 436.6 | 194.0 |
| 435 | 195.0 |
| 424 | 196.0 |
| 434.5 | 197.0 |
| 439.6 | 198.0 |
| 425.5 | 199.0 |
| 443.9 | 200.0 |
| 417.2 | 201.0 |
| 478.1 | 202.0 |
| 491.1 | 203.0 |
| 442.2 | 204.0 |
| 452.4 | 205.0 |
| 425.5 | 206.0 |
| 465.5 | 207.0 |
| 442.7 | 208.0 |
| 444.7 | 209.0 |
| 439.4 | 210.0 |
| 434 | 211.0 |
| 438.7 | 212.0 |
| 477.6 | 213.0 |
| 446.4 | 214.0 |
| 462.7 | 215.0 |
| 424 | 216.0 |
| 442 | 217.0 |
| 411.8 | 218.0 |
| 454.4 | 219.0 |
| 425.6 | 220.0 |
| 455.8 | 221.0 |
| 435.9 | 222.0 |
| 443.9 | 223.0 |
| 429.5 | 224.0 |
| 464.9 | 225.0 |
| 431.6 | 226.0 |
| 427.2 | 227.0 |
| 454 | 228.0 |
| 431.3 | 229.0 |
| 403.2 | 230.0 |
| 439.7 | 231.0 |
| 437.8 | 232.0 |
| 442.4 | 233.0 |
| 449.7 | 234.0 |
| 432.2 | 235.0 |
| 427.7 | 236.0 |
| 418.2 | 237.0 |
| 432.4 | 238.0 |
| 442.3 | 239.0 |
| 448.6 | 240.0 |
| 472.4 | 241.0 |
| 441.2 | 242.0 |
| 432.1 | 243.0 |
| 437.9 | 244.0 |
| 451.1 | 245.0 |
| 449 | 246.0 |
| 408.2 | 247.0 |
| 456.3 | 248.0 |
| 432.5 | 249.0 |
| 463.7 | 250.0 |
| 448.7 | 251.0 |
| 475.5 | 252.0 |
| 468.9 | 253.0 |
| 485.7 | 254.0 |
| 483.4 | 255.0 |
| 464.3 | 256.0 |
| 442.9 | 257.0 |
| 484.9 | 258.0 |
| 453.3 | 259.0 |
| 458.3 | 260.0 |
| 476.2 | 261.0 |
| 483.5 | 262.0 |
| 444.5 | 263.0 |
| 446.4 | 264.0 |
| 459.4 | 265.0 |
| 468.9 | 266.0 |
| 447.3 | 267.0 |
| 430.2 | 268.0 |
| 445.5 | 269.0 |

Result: 8.1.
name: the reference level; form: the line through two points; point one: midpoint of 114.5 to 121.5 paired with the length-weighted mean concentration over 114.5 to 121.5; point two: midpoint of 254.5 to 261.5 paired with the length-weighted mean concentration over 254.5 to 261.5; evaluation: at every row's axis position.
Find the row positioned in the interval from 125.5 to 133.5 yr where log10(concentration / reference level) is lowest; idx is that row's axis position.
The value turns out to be 126.0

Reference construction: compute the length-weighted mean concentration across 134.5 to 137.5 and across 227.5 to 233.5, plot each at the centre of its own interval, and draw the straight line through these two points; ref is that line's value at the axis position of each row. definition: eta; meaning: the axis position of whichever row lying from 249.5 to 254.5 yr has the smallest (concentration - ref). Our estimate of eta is 251.0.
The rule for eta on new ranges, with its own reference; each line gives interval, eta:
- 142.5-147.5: 143.0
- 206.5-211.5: 211.0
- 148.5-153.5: 151.0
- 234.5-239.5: 237.0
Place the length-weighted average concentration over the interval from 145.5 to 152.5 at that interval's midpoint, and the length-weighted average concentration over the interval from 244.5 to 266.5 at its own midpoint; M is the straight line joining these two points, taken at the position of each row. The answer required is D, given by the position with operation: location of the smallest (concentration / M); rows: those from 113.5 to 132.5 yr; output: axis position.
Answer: 126.0 yr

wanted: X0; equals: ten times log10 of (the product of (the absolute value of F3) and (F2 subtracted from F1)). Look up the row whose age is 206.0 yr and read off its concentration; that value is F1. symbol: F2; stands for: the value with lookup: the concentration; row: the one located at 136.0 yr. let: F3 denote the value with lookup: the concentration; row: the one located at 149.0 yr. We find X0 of 45.9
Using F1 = 425.5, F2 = 338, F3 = 440.6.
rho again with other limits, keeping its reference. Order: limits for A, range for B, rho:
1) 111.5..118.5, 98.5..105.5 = 11.9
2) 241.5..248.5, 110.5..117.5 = 7.7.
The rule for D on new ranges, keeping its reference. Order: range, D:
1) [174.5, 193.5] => 184.0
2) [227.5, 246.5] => 230.0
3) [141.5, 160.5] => 142.0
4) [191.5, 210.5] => 192.0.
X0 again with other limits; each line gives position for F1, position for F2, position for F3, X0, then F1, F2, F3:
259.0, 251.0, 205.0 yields 33.2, 453.3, 448.7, 452.4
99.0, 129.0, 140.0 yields 48.2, 395.1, 236.8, 413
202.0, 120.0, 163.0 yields 50.0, 478.1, 262.9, 465.6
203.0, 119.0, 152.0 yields 49.7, 491.1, 275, 435.5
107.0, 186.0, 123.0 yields 46.9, 420.8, 220.4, 245.1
